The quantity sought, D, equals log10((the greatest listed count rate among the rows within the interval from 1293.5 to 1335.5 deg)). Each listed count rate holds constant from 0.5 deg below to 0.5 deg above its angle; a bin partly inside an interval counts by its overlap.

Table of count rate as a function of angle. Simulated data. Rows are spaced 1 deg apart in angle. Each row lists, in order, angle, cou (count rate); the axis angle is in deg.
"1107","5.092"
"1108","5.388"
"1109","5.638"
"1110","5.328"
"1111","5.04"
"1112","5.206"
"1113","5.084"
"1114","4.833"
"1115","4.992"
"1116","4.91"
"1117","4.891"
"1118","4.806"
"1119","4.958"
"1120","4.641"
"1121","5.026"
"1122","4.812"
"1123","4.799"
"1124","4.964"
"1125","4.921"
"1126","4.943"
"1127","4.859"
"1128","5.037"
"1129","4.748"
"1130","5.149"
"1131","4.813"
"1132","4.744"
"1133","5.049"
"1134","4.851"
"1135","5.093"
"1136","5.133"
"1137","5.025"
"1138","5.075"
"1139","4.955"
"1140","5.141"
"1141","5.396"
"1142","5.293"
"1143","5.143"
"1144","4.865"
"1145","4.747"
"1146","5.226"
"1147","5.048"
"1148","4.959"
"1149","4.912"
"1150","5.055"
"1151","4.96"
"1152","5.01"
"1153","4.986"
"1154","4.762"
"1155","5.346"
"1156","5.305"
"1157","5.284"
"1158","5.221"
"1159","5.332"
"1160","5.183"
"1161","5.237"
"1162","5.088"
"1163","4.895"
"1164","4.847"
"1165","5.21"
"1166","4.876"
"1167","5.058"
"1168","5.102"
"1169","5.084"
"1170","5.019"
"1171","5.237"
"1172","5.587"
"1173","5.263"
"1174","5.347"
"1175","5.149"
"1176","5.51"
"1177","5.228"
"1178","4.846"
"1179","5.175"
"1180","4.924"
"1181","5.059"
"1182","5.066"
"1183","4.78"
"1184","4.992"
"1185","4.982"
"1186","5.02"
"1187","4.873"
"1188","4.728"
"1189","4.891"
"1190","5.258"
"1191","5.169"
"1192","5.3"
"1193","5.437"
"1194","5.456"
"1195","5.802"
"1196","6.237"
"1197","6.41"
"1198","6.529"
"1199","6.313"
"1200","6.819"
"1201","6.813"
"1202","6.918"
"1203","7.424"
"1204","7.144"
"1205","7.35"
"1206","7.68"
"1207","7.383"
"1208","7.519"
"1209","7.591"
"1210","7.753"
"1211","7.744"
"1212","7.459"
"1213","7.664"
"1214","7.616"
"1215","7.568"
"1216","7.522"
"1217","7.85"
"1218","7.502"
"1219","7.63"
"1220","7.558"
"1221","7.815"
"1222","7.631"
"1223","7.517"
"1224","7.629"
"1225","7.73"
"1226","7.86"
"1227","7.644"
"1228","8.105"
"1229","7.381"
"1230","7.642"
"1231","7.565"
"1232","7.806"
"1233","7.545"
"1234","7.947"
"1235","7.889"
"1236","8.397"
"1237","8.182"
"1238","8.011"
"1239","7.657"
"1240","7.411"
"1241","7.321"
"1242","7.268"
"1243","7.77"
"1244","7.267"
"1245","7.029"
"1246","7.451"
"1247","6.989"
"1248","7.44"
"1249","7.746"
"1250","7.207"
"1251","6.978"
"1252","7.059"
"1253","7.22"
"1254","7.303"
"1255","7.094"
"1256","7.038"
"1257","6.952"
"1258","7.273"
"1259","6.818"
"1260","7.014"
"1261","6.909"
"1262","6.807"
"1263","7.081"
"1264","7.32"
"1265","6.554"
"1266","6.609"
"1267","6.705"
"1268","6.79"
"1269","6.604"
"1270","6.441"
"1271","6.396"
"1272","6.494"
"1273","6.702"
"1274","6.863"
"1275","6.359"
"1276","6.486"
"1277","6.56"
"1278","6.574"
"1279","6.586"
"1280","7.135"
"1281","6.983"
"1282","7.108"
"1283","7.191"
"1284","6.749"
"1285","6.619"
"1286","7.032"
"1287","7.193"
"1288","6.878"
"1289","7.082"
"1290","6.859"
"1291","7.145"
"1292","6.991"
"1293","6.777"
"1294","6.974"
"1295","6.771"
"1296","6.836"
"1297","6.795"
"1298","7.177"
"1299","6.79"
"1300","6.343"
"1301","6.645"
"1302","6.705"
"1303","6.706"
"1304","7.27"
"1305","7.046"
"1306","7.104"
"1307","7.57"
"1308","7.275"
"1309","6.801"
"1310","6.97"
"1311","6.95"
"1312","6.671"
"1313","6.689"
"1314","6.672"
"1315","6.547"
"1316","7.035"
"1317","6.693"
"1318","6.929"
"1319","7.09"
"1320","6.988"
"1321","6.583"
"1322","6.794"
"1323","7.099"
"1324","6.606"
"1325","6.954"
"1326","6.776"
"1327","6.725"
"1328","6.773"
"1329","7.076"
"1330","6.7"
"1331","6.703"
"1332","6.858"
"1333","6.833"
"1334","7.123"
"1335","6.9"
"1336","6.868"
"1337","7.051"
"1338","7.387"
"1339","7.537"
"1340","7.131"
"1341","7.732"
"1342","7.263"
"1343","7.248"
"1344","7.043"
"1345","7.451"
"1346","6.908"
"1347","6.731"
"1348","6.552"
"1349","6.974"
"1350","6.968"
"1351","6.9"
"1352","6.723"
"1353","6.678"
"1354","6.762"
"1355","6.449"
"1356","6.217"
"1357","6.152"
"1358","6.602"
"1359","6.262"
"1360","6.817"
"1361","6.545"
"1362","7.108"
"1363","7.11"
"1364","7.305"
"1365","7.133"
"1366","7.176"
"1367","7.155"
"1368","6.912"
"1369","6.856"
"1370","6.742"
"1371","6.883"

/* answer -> 0.88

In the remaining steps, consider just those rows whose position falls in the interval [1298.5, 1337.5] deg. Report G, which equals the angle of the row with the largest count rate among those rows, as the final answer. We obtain 1307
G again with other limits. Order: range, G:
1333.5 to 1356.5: 1341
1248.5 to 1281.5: 1249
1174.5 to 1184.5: 1176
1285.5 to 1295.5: 1287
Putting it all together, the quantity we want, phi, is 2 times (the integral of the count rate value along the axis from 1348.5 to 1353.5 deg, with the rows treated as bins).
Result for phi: 68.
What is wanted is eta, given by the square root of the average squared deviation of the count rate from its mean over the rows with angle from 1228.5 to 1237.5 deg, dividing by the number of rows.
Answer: 0.31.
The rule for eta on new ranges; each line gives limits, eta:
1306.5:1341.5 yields 0.28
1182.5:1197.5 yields 0.49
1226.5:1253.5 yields 0.37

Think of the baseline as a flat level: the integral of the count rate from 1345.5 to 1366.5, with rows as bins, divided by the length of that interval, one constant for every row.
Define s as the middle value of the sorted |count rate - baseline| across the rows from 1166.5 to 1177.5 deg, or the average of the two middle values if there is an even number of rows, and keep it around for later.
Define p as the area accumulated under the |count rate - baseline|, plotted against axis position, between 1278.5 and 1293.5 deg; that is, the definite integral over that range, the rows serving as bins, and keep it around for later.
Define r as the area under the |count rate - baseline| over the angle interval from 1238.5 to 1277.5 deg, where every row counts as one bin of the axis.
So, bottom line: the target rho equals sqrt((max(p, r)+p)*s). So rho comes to 5.2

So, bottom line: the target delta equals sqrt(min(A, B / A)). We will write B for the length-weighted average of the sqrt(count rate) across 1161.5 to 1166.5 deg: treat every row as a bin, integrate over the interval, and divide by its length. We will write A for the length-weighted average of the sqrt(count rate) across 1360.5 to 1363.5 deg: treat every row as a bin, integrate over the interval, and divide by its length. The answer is 0.92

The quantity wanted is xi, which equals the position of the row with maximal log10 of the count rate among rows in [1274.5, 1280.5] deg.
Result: 1280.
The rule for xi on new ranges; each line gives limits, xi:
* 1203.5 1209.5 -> 1206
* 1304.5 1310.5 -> 1307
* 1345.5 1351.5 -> 1349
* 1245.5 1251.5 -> 1249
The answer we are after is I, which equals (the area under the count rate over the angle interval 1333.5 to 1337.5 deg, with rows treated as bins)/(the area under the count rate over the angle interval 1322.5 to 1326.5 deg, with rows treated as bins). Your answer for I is 1.02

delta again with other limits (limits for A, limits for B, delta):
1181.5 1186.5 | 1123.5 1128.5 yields 1.00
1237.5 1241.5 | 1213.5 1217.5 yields 1.00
